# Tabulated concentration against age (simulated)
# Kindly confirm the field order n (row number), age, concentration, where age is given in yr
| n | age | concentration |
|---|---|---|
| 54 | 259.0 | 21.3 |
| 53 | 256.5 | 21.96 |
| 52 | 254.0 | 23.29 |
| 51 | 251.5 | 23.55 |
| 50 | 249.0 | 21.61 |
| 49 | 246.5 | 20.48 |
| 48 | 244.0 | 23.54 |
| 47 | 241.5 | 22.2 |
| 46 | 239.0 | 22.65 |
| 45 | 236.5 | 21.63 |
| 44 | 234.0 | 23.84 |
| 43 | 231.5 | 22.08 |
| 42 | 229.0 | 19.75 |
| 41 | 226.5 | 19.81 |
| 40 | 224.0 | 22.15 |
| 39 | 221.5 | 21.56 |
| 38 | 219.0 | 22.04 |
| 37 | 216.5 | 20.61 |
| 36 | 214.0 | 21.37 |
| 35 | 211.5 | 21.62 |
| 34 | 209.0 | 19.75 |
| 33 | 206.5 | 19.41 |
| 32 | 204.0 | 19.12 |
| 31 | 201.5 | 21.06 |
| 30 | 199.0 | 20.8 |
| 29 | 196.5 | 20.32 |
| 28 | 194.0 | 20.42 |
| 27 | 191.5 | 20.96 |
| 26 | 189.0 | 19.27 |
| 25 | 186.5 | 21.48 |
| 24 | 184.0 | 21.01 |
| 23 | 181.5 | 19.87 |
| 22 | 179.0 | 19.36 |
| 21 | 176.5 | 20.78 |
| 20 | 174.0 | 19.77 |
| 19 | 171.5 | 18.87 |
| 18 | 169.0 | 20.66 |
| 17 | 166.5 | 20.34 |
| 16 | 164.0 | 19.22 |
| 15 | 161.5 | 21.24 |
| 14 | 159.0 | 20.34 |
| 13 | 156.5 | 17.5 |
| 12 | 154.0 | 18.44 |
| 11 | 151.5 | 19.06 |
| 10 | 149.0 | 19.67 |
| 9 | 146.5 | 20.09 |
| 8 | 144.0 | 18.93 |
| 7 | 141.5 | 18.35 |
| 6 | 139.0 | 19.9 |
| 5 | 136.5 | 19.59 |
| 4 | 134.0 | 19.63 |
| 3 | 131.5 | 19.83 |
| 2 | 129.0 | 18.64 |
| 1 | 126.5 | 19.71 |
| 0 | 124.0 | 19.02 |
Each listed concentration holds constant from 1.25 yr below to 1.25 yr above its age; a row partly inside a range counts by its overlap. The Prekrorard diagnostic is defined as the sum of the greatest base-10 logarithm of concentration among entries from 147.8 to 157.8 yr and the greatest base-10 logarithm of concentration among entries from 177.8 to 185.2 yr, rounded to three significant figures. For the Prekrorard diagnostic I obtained 2.62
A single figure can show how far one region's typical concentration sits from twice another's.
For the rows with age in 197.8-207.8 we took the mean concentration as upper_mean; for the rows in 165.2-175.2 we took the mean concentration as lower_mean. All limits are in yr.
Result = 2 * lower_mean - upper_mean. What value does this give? 19.7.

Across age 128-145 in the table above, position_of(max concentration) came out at 139.0 yr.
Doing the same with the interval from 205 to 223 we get 219.0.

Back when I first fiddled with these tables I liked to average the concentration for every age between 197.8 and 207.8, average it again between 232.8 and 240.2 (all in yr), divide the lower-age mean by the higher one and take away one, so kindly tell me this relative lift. -0.11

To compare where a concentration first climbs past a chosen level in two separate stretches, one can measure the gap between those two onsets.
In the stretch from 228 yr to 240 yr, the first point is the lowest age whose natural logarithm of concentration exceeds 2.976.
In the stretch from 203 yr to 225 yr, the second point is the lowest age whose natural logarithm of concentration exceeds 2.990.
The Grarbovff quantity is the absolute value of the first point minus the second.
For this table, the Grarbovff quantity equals 17.5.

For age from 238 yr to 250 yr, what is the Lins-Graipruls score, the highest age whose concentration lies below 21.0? 246.5 yr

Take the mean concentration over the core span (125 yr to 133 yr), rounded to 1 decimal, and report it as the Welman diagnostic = 19.4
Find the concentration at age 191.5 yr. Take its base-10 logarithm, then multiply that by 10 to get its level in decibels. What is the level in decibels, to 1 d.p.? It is 13.2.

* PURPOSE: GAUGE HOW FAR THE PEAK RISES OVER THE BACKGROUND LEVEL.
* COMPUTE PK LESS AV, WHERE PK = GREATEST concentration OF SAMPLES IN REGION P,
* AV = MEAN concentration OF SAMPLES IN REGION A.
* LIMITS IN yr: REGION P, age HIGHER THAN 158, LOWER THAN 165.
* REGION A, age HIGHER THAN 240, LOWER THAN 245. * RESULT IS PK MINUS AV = -1.6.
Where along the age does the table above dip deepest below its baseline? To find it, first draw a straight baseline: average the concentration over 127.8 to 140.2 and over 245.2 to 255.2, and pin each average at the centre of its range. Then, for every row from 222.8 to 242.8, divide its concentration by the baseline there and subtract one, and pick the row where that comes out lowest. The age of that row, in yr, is 229.0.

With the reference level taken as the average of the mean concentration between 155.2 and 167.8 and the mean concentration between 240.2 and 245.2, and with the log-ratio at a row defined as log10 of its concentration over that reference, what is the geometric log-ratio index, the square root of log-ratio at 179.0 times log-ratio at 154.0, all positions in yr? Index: 0.051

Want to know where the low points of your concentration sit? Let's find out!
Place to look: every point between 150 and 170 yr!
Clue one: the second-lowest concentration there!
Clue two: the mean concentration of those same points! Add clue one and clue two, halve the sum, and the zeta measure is 19.0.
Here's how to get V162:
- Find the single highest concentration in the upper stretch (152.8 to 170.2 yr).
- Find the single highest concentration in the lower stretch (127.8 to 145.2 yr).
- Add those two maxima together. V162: 41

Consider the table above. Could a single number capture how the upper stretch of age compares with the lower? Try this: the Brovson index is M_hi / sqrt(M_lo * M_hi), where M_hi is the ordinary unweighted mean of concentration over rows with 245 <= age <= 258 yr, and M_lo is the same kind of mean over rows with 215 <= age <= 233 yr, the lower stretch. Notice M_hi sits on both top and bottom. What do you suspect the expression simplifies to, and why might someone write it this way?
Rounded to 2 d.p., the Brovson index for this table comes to 1.02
